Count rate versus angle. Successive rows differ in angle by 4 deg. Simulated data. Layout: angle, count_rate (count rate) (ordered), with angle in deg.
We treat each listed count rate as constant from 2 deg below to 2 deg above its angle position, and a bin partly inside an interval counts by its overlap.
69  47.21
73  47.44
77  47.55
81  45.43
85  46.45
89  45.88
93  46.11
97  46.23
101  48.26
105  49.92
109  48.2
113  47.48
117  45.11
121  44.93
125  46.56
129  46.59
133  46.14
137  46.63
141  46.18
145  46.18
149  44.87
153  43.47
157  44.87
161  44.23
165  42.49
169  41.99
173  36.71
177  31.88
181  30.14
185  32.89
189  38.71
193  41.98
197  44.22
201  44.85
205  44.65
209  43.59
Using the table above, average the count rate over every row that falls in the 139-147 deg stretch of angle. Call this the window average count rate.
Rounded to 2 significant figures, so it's 46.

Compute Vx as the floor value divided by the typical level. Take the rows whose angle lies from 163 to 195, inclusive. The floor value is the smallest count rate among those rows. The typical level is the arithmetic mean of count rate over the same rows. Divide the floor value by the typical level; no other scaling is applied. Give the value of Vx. 0.812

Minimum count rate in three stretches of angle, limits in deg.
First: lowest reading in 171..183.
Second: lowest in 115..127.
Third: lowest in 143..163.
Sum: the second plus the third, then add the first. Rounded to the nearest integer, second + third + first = 119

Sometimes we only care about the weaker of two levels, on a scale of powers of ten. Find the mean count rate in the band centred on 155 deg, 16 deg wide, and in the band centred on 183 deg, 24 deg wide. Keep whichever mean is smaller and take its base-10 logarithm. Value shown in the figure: 1.55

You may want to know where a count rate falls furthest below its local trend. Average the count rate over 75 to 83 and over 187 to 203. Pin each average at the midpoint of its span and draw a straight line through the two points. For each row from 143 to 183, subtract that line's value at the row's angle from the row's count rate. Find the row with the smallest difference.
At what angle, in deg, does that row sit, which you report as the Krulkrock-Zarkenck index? 181 deg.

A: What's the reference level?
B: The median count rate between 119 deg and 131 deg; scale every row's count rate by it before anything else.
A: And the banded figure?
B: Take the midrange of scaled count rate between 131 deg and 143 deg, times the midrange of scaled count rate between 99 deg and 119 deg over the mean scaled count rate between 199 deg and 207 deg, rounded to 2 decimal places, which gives 1.06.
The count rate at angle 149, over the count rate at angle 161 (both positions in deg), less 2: -0.986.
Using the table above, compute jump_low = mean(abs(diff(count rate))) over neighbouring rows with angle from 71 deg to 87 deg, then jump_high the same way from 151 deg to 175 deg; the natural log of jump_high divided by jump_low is 0.57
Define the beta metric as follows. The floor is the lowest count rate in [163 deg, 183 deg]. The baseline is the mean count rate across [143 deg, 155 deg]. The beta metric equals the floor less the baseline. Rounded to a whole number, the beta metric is -15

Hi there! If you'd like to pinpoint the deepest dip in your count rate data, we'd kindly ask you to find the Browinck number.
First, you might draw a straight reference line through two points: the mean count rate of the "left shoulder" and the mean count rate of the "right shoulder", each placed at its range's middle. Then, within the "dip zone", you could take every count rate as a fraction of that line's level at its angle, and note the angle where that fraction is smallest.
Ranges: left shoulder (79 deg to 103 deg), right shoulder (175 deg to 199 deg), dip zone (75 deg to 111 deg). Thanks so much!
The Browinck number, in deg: 81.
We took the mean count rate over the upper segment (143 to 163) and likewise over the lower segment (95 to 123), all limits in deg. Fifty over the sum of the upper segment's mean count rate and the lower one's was 0.54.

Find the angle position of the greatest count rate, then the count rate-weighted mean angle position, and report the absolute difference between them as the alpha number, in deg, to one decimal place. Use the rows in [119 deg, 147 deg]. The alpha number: 4.0 deg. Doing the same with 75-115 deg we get 9.8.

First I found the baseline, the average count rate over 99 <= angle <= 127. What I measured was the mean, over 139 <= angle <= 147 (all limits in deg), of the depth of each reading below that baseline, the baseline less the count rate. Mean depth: 1.0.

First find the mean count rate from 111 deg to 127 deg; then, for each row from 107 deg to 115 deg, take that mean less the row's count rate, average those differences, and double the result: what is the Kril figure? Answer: -3.6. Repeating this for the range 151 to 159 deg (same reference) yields 3.7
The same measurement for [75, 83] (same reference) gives -0.9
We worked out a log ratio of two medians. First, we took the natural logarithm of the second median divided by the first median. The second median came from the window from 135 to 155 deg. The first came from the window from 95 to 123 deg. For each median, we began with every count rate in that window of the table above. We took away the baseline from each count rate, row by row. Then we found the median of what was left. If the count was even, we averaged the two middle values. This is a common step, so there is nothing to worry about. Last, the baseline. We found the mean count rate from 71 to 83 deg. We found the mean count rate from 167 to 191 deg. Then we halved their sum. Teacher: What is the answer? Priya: -0.23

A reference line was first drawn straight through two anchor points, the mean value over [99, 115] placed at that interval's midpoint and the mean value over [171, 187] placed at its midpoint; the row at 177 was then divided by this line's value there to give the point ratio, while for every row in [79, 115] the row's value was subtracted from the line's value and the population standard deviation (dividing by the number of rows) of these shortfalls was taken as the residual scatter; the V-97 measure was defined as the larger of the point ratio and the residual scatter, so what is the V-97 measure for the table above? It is 3.4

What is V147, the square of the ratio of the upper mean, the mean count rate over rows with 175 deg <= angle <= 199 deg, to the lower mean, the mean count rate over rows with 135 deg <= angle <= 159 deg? 0.65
